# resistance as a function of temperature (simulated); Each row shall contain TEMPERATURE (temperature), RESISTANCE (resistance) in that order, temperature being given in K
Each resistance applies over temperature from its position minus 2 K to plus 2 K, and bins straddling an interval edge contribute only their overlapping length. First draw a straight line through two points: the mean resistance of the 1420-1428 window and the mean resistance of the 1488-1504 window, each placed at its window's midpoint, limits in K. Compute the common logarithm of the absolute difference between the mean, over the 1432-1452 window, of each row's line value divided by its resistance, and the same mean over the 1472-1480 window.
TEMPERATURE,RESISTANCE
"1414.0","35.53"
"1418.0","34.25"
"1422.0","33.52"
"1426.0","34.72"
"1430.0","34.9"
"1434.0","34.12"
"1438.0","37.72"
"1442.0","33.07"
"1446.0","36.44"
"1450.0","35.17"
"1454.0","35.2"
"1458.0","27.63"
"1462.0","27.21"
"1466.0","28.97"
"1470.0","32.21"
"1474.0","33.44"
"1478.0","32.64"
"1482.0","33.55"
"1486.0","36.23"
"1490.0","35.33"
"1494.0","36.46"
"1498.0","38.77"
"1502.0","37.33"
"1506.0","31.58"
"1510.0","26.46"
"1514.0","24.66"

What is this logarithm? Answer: -0.97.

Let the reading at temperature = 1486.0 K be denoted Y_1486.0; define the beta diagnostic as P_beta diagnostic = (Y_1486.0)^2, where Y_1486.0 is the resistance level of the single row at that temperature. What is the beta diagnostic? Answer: 1313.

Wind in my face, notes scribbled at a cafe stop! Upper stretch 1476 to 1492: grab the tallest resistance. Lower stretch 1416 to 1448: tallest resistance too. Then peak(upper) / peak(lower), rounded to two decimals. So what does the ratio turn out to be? 0.96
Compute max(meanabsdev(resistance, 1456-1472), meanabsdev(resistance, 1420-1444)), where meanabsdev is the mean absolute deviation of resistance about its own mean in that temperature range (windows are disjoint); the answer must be 1.6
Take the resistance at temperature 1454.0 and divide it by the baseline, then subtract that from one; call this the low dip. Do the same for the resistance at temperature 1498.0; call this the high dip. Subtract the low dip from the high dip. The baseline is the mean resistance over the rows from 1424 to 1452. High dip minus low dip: -0.10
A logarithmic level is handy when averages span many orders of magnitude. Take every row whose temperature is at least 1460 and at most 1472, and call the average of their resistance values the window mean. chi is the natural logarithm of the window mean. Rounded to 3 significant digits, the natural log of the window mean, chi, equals 3.38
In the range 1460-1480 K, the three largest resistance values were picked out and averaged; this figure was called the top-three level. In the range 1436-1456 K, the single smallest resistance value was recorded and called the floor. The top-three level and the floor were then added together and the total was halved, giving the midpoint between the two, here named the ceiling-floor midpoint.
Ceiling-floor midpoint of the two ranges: 32.9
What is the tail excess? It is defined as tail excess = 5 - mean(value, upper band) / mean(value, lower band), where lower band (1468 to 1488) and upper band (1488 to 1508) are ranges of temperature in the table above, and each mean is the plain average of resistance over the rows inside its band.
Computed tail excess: 3.93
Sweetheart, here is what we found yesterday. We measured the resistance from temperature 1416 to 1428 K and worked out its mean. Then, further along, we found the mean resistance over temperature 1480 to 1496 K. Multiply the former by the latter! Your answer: 1209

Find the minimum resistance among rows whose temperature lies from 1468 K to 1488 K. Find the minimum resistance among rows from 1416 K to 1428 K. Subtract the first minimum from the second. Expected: 1.3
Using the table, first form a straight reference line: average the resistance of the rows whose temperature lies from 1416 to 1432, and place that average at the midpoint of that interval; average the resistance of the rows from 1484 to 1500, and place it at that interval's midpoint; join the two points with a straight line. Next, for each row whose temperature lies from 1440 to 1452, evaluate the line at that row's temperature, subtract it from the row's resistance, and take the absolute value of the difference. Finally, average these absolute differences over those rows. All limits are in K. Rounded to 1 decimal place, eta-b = 1.1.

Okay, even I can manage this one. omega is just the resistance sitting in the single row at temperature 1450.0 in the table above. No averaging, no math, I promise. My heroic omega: 35.17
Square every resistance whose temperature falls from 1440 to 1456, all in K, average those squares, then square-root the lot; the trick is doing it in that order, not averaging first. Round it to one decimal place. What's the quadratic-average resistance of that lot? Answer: 35.0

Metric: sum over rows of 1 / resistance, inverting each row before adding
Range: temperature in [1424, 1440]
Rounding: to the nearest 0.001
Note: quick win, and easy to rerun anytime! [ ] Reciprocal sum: 0.113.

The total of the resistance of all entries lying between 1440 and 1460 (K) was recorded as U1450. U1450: 168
